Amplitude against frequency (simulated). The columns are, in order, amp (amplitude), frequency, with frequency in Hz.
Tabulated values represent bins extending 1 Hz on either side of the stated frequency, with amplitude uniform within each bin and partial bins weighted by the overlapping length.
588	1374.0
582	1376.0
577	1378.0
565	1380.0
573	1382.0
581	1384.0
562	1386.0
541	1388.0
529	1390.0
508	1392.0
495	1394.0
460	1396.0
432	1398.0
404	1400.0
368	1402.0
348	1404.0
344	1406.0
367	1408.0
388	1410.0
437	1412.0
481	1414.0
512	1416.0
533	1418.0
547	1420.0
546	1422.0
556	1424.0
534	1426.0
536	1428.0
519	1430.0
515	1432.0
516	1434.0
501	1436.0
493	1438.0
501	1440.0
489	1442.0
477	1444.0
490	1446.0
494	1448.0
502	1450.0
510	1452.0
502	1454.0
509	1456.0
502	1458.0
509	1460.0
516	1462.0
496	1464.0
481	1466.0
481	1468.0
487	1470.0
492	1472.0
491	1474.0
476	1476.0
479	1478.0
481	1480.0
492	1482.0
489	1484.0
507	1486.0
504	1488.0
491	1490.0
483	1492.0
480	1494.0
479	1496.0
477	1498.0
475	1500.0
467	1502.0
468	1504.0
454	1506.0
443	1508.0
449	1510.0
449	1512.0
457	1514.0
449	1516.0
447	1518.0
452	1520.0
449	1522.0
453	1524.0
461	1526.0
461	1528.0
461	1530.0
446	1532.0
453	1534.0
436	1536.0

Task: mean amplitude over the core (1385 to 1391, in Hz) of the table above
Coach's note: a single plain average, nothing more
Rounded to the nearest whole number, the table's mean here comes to 544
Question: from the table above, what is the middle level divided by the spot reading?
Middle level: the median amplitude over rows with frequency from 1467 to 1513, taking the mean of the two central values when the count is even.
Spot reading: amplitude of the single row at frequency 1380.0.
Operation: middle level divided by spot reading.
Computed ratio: 0.85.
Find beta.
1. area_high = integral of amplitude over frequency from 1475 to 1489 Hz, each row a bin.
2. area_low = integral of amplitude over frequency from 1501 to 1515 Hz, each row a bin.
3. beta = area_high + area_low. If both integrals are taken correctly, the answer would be 13230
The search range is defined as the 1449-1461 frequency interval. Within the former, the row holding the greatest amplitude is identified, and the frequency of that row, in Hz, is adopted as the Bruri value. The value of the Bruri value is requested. 1452.0 Hz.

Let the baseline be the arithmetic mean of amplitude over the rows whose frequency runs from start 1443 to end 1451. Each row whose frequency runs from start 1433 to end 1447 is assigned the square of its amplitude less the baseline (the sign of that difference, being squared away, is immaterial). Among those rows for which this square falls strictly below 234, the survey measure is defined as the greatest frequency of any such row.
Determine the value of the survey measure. 1446.0 Hz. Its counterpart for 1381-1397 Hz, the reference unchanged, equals 1394.0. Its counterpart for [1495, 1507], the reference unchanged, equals 1498.0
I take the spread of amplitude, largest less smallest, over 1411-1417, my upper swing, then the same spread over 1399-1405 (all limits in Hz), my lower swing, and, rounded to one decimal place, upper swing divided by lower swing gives 1.3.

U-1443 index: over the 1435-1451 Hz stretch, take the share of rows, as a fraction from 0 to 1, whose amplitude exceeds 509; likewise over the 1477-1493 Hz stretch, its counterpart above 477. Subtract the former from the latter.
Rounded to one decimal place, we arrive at 1.0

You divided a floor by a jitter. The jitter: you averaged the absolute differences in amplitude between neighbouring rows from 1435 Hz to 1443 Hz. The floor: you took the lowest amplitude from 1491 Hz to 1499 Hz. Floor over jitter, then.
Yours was 51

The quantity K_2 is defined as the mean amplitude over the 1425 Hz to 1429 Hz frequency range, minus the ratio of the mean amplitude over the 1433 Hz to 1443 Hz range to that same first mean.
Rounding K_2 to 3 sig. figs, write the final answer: 534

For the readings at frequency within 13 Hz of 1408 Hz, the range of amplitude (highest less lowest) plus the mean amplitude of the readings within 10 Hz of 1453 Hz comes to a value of 704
